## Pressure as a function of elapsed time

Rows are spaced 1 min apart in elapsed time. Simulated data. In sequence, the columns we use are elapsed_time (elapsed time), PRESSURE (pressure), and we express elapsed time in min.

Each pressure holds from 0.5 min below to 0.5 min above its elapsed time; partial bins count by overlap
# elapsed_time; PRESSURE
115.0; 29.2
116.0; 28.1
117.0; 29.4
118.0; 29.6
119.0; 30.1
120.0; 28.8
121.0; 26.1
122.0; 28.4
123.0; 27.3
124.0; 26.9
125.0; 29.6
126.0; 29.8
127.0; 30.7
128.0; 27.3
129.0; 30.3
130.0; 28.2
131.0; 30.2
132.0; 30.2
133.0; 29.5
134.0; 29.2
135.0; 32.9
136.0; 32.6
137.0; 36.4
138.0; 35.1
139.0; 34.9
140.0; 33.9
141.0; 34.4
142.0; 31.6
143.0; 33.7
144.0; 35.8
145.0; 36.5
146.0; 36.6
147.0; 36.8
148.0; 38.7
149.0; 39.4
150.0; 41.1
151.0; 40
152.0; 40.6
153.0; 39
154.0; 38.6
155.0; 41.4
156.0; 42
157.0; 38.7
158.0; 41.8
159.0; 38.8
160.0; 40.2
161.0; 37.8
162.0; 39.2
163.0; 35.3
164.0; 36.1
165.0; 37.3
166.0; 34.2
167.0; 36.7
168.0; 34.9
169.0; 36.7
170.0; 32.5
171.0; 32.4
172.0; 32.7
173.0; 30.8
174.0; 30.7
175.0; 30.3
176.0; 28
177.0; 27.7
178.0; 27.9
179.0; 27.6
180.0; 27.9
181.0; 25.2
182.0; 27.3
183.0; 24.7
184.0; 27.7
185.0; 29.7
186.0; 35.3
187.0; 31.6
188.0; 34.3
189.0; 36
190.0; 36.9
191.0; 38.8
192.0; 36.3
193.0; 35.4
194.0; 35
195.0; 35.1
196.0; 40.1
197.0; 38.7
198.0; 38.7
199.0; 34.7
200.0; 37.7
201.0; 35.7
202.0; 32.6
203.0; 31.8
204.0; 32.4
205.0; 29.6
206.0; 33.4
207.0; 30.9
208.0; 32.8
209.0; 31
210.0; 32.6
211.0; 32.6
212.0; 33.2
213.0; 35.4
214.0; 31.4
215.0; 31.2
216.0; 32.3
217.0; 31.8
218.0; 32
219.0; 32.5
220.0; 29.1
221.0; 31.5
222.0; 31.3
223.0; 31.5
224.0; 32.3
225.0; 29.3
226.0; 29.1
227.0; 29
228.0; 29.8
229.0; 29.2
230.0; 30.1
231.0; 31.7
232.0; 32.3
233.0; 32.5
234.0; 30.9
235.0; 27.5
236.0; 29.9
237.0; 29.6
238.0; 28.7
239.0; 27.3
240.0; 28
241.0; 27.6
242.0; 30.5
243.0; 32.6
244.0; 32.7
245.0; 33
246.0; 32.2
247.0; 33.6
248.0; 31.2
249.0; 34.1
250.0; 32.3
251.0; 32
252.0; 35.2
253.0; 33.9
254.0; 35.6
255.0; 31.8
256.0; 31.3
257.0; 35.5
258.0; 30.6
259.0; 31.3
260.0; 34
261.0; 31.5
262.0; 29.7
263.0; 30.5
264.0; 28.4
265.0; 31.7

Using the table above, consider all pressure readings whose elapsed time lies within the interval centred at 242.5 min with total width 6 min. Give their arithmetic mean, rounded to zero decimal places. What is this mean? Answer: 31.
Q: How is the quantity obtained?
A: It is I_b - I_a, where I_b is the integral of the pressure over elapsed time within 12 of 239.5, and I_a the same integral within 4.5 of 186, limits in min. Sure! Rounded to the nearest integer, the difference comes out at 456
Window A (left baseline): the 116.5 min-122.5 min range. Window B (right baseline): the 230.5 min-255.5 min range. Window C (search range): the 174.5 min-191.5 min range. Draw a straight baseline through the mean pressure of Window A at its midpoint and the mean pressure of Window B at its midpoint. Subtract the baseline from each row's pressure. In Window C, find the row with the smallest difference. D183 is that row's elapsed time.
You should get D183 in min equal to 183.0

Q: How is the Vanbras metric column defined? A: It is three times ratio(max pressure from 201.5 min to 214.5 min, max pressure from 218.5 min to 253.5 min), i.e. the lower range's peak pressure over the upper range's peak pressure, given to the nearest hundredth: 3.02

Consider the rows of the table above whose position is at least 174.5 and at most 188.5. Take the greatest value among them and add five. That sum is 40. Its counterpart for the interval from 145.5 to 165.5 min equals 47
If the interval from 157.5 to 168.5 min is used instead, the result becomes 47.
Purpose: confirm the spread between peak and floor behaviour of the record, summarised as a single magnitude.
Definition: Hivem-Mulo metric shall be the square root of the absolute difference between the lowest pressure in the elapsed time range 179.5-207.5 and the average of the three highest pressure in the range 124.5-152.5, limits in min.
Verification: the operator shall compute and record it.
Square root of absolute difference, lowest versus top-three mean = 4.0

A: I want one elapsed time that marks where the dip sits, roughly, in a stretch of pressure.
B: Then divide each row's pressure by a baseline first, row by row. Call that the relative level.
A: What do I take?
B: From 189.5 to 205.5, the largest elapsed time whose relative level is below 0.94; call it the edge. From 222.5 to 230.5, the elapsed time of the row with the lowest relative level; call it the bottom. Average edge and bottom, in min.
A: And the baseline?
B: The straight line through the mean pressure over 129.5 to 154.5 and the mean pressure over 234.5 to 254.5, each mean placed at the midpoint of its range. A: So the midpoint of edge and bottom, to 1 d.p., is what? 216.0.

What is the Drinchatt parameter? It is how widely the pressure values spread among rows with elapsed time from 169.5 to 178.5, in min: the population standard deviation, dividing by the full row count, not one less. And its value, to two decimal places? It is 1.92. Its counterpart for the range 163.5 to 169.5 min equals 1.09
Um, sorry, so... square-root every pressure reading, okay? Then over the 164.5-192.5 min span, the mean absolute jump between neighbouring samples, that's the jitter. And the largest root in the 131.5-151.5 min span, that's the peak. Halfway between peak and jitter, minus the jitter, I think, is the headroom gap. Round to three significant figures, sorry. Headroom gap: 3.12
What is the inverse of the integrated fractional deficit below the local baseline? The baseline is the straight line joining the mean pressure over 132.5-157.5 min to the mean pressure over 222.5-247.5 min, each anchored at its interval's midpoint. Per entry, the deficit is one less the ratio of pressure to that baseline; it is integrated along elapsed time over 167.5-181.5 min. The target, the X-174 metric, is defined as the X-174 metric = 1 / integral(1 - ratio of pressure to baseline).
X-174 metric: 0.6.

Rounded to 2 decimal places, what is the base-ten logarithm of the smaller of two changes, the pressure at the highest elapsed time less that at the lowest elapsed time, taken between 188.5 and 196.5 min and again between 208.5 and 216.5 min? 0.11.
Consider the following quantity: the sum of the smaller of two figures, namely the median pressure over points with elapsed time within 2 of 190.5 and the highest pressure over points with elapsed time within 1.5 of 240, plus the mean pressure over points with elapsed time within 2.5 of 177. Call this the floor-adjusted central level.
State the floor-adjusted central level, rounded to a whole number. 56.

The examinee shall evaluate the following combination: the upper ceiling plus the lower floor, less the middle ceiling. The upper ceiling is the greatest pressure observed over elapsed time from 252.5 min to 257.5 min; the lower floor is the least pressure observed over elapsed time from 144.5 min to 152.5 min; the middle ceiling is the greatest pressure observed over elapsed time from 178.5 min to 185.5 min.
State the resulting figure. 42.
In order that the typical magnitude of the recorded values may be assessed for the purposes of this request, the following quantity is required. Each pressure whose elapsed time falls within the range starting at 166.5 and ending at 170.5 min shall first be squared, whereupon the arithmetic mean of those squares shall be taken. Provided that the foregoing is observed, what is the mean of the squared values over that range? 1242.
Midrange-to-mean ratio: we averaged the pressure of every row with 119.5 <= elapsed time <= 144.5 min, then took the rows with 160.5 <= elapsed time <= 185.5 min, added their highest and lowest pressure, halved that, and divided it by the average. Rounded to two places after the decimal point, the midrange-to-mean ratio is 1.03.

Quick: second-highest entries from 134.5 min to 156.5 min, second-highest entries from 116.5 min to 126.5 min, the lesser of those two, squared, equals 888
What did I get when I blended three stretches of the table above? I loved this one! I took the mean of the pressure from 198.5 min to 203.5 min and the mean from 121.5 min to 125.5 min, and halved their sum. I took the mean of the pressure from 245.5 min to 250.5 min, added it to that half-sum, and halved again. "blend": 32.0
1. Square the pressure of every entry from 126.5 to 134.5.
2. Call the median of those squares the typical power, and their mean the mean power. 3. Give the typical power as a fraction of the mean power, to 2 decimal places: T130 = 1.03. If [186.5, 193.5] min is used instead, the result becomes 1.02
